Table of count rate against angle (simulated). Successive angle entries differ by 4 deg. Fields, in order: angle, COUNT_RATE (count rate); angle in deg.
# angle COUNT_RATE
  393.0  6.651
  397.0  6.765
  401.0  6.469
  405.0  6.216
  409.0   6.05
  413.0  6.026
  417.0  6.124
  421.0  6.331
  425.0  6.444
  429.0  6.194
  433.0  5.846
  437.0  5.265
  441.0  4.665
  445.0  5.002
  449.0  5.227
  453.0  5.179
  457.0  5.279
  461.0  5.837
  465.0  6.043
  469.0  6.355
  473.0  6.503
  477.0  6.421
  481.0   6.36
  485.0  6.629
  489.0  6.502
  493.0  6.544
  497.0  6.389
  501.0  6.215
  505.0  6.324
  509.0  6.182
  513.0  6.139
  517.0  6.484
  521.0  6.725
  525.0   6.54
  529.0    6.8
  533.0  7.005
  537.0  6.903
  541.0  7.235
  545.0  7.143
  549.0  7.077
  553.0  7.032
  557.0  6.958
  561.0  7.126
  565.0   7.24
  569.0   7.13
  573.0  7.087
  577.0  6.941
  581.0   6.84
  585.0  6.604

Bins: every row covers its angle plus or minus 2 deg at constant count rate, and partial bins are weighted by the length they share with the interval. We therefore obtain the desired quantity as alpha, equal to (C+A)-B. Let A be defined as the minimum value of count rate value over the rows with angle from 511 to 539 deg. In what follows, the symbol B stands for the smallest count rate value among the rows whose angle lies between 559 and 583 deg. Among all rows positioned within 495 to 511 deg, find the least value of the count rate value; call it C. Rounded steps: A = 6.139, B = 6.84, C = 6.182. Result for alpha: 5.5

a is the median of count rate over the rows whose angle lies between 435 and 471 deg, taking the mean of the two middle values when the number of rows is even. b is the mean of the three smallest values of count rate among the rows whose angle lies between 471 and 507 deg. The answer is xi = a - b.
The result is -1.0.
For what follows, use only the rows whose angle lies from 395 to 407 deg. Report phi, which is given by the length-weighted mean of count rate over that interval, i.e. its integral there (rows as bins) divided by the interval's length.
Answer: 6.48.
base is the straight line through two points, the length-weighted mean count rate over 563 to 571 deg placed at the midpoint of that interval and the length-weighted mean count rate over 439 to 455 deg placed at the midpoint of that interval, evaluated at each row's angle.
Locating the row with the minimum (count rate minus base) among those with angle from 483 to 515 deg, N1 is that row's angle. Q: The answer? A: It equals 513.0 deg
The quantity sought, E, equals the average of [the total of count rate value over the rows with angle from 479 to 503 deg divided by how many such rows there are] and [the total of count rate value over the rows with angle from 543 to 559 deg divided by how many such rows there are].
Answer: 6.75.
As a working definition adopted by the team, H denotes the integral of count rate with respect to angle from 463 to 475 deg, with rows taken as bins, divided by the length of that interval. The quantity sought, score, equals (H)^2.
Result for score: 40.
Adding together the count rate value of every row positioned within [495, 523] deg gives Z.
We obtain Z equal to 44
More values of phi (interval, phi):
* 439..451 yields 4.96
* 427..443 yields 5.49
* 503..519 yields 6.28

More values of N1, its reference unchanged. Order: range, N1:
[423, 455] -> 441.0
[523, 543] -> 525.0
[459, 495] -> 461.0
